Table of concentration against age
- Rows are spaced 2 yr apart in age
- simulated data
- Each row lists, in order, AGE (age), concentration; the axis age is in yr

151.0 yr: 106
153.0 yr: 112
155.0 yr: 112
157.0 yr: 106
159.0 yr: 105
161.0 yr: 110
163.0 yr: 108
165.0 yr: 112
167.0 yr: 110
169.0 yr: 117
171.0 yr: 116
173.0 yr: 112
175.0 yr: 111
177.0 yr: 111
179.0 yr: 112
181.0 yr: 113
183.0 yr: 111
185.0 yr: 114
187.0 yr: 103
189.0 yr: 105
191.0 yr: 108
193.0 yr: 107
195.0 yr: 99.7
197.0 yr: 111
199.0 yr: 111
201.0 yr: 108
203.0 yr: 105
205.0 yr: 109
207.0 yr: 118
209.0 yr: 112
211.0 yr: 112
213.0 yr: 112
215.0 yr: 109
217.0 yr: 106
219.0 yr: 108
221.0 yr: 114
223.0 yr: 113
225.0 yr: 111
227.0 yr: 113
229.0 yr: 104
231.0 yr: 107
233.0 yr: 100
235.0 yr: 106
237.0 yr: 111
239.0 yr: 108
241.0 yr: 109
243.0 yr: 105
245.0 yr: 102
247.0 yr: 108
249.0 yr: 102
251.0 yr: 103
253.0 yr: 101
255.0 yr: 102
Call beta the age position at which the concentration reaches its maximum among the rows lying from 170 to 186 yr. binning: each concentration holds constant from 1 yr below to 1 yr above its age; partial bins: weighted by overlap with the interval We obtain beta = 171.0 yr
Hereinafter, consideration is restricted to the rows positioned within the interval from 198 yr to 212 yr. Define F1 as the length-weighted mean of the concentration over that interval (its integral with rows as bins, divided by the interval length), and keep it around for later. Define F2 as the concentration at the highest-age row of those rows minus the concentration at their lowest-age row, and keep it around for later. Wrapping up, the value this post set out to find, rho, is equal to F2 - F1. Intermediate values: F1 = 111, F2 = 1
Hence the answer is -110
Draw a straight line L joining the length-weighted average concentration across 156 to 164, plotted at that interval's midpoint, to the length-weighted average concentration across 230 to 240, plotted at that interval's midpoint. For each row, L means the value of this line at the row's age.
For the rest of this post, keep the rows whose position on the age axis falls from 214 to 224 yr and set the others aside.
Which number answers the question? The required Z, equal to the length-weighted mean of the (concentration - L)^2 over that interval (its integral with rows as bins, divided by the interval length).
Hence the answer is 21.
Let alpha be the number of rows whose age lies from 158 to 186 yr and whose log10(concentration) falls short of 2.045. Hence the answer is 4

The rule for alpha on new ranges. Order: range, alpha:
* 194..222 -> 7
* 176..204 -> 7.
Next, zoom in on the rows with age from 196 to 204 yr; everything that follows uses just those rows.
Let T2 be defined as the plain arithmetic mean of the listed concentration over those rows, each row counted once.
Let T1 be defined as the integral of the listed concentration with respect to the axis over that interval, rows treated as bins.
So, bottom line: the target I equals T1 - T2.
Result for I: 761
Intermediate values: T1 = 870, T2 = 109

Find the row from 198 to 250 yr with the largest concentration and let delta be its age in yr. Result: 207.0 yr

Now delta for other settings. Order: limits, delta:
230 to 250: 237.0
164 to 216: 207.0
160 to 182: 169.0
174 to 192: 185.0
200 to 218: 207.0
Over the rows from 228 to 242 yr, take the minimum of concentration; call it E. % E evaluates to 100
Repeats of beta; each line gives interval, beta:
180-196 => 185.0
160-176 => 169.0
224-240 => 227.0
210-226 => 221.0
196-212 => 207.0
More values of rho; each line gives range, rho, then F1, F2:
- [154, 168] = -111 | 109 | -2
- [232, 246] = -104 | 106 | 2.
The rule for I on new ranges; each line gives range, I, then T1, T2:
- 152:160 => 761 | 870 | 109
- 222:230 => 772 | 882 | 110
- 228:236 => 730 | 834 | 104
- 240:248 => 742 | 848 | 106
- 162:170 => 782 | 894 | 112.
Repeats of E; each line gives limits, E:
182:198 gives 99.7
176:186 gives 111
